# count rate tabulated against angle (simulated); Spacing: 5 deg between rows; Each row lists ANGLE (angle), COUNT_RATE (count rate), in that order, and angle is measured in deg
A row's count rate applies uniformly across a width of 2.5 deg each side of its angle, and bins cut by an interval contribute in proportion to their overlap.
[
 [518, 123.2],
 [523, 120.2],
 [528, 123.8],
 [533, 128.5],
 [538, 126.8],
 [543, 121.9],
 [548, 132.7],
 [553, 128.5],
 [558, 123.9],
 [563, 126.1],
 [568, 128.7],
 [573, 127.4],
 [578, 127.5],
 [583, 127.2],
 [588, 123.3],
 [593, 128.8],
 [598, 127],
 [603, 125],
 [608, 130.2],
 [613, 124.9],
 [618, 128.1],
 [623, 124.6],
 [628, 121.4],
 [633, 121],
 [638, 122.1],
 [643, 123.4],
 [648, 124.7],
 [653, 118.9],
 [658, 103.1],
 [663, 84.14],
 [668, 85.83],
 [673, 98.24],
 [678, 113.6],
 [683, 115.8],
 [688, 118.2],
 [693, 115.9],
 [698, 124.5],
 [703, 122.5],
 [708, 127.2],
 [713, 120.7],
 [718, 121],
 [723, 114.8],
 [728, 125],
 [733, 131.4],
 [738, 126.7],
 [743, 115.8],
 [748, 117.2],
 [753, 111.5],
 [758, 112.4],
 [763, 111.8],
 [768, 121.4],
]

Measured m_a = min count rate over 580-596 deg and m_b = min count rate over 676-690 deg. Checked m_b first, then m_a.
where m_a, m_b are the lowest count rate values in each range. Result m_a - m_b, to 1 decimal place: 9.7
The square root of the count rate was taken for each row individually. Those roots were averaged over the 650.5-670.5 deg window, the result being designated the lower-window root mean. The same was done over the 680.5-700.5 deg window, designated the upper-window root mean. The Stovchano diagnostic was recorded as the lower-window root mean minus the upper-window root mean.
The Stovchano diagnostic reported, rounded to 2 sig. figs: -1.0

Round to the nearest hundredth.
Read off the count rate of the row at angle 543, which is 121.90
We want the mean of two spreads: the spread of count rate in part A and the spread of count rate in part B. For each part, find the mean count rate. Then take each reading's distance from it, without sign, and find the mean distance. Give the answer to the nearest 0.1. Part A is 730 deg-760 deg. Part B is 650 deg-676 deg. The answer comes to 8.5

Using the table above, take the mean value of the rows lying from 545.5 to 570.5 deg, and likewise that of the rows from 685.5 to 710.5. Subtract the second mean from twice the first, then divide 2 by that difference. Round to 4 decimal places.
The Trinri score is 0.0149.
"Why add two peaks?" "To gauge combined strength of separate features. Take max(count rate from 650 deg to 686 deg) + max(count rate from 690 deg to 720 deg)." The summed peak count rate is 246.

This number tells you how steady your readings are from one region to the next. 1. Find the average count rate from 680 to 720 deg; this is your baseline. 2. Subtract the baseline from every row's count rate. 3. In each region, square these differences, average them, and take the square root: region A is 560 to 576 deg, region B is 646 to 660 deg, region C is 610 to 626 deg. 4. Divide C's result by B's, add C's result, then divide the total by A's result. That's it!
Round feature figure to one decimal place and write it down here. 0.9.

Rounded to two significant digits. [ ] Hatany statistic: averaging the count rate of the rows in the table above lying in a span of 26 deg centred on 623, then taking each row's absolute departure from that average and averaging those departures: 2.2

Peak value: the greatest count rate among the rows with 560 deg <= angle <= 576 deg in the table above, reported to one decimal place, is 128.7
